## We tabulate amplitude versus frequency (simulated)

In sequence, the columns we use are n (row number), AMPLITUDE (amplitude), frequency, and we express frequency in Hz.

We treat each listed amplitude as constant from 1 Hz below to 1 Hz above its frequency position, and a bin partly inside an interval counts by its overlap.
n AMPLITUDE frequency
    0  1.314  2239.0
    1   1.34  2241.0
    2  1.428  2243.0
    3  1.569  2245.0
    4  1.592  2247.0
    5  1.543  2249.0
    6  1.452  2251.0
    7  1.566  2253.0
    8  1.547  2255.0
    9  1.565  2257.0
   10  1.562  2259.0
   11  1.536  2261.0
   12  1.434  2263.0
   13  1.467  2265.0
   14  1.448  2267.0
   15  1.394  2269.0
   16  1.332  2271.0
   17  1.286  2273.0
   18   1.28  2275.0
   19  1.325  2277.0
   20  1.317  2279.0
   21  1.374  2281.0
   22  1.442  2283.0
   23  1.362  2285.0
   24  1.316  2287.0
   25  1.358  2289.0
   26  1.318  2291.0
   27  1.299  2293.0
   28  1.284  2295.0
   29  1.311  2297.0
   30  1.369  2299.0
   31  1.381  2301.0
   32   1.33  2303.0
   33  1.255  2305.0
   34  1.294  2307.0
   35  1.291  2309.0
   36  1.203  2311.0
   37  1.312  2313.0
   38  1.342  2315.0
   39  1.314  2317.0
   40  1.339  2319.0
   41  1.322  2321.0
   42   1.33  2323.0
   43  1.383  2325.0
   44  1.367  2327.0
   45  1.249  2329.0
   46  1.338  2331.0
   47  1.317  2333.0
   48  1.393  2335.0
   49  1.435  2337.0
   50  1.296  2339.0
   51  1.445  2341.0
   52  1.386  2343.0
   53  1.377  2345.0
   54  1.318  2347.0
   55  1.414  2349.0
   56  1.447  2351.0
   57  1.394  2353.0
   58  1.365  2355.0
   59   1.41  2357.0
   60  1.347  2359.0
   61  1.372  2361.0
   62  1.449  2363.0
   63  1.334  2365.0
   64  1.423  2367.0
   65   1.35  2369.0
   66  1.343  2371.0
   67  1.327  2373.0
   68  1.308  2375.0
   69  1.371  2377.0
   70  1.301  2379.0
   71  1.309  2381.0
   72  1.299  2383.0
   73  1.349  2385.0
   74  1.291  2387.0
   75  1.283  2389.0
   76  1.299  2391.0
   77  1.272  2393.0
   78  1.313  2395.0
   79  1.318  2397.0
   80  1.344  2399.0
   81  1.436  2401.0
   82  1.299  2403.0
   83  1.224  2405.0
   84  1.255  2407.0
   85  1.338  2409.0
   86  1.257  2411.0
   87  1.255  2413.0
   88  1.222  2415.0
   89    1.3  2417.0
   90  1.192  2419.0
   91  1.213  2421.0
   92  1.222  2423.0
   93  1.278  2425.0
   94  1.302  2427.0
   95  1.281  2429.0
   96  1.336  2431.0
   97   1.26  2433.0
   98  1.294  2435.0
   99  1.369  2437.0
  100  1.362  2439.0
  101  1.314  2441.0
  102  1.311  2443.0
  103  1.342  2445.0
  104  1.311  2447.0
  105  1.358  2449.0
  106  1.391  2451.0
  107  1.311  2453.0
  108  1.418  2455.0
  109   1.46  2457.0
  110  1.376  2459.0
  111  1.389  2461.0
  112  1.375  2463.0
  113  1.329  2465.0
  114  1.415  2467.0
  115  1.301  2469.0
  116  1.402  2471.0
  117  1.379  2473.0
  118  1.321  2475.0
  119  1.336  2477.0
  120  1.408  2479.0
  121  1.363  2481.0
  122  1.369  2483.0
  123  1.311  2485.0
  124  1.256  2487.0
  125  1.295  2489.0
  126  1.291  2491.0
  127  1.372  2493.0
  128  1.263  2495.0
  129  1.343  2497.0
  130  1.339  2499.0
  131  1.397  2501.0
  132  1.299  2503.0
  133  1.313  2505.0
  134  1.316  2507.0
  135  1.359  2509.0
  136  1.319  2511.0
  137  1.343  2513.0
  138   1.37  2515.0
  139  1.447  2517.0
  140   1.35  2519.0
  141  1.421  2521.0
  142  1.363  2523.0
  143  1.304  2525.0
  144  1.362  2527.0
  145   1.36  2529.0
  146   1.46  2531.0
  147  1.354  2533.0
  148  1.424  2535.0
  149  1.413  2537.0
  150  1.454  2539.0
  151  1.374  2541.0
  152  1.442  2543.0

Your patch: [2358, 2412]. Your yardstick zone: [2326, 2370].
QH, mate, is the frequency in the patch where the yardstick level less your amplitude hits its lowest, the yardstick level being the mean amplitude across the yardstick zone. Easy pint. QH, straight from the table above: 2363.0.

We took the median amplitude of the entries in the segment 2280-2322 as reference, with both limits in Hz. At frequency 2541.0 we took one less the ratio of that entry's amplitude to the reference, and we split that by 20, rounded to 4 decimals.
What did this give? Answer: -0.0021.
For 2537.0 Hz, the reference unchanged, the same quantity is -0.0036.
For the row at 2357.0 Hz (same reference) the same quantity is -0.0035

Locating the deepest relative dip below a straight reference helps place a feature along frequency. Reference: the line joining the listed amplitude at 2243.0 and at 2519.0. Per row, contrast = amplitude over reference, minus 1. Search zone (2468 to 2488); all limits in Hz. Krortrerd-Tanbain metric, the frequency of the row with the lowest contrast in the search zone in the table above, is 2487.0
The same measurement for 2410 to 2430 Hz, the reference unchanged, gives 2419.0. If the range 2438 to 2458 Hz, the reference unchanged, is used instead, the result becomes 2443.0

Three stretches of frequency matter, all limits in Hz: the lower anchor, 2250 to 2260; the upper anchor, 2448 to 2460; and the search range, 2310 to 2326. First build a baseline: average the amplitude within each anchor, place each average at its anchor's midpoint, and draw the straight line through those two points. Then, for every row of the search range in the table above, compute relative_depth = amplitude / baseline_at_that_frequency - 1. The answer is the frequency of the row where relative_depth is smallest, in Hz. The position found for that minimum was 2311.0 Hz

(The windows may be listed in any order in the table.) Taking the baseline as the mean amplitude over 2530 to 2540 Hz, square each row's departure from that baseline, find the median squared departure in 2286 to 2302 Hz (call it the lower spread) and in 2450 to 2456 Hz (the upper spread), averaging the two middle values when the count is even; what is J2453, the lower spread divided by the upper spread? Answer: 12.0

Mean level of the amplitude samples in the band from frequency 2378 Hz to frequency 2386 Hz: 1.31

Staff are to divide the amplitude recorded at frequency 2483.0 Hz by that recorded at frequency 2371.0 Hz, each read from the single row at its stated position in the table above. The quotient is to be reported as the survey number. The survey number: 1.02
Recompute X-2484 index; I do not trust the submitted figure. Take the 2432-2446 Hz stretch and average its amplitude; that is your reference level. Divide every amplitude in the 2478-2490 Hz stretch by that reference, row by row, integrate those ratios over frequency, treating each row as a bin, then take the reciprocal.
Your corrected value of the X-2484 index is 0.0826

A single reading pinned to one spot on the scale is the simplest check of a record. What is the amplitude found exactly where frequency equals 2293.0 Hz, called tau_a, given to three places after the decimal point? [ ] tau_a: 1.299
